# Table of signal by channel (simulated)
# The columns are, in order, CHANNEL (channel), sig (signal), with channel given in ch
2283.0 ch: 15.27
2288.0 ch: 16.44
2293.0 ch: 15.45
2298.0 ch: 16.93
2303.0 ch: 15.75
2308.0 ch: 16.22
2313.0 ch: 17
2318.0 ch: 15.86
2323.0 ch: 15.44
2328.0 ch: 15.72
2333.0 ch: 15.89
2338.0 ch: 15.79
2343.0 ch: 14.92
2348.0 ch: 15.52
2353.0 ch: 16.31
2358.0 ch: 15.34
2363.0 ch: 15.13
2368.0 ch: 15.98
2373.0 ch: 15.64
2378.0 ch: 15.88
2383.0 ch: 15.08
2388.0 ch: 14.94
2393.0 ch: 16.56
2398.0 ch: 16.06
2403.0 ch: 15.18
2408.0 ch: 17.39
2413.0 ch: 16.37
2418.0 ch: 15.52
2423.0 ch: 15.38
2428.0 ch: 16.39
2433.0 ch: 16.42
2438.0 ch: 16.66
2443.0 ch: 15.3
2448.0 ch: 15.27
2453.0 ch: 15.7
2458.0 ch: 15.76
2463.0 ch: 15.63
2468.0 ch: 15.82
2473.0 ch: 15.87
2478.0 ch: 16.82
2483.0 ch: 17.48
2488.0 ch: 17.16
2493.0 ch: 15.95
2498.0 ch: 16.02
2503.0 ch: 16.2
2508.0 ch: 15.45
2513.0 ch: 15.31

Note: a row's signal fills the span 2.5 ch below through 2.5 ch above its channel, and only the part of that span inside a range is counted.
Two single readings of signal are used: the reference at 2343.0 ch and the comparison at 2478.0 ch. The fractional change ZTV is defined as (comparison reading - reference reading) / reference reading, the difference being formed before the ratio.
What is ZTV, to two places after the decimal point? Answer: 0.13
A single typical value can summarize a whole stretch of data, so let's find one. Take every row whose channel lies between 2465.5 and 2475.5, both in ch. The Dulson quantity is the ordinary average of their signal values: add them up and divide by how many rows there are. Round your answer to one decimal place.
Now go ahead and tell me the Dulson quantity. 15.8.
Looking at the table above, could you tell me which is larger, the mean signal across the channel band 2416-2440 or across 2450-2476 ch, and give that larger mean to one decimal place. 16.1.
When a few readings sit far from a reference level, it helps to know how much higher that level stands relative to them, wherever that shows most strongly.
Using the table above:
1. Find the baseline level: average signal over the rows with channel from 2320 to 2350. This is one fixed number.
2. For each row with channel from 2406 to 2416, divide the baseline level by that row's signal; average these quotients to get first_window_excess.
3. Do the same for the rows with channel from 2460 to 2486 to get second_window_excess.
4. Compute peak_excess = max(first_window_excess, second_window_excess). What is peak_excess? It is 0.95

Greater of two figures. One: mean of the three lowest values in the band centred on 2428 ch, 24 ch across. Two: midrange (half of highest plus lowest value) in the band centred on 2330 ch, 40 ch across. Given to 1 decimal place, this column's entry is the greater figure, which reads 16.0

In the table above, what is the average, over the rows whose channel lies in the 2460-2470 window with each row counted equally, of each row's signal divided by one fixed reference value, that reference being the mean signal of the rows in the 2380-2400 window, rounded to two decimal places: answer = 1.00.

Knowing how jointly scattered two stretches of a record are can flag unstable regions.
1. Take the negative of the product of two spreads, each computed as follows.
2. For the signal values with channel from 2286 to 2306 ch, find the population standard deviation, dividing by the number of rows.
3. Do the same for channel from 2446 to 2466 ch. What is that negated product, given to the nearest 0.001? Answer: -0.110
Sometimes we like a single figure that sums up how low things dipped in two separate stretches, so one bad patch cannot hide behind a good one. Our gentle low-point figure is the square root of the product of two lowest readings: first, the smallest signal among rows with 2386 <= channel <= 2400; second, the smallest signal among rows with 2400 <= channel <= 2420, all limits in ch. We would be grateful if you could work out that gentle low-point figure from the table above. 15.1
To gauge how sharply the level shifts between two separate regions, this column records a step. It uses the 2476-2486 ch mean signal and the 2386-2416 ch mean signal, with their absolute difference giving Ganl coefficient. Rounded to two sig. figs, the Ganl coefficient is 1.1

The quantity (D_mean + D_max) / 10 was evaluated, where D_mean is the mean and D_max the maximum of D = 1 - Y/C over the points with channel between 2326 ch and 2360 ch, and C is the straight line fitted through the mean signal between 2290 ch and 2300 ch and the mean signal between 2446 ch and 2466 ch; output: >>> 0.009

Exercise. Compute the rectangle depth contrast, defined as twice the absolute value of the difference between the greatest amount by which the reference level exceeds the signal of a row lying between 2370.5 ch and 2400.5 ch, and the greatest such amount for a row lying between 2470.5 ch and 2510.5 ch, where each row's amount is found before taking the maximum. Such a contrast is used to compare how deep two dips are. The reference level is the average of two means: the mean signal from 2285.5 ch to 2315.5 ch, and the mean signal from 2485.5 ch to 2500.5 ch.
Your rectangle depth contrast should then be 1.0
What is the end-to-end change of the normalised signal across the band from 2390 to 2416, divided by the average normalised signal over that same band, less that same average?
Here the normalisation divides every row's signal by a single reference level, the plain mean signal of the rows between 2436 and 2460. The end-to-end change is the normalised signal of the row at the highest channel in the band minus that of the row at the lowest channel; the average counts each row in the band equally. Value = -1.05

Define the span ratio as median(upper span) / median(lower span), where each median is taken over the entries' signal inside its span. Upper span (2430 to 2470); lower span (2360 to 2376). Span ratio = 1.01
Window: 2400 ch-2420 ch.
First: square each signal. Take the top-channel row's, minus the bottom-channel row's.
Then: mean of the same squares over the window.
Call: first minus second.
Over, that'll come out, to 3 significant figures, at -250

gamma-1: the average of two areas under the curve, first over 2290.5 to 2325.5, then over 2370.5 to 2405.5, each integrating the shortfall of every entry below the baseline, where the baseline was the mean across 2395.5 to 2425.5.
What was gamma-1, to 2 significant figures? 4.4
